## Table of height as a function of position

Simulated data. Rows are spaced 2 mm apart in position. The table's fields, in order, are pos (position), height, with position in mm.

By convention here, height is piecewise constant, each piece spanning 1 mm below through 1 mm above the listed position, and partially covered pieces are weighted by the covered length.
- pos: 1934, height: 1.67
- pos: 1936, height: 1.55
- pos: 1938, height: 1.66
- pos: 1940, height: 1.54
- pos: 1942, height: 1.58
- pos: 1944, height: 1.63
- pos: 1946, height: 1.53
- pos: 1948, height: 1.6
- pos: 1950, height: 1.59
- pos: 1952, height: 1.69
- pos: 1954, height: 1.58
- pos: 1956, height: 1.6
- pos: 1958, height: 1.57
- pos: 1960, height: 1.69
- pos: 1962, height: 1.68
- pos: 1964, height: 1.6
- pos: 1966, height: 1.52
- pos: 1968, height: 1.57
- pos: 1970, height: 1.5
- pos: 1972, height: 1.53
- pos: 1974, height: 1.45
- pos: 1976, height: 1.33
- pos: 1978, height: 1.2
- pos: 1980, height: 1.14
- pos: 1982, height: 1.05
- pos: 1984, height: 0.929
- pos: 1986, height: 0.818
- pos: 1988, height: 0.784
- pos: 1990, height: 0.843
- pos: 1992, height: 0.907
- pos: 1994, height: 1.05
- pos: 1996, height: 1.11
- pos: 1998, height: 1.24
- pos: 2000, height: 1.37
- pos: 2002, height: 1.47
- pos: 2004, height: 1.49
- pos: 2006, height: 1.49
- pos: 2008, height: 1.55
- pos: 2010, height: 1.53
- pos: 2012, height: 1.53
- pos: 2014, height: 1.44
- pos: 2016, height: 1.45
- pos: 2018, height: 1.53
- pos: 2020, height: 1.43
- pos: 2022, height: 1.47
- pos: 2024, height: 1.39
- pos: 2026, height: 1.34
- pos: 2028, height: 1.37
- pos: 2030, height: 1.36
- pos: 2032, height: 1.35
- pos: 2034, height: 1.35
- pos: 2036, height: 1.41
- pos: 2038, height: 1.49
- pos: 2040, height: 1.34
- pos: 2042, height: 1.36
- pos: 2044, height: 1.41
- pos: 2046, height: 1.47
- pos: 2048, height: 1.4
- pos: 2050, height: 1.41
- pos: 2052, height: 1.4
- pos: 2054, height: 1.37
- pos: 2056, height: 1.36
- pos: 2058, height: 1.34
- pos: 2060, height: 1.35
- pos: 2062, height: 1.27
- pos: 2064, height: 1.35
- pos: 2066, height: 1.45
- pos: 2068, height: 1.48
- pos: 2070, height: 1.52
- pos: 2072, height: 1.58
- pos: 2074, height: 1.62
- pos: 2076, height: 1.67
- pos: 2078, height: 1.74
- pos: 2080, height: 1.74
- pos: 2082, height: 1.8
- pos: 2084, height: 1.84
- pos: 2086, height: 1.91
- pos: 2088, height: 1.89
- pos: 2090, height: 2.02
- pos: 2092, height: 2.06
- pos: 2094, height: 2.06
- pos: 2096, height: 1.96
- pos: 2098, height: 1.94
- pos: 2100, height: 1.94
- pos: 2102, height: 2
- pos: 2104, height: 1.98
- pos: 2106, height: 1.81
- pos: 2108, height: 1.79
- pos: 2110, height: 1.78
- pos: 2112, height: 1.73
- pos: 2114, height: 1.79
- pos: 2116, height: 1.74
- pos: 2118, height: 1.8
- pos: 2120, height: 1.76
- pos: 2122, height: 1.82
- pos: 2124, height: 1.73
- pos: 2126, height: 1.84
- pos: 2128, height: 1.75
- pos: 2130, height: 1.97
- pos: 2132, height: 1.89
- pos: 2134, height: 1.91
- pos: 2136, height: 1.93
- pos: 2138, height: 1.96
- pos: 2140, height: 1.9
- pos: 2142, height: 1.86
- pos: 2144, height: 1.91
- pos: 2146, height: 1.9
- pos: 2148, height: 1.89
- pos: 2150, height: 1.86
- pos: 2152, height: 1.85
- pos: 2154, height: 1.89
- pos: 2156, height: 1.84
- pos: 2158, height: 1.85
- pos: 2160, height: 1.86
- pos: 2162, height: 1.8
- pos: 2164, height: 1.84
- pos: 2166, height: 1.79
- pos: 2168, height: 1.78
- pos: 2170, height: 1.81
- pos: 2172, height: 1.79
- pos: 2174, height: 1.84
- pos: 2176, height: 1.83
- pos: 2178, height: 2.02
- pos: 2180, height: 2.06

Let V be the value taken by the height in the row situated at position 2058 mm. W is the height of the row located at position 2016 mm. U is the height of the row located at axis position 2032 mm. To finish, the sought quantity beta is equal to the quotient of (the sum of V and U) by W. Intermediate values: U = 1.35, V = 1.34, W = 1.45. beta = 1.86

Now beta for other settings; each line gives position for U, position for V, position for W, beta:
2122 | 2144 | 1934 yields 2.23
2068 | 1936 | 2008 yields 1.95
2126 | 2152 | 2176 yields 2.02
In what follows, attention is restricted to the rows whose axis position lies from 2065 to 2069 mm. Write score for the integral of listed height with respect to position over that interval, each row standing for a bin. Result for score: 5.9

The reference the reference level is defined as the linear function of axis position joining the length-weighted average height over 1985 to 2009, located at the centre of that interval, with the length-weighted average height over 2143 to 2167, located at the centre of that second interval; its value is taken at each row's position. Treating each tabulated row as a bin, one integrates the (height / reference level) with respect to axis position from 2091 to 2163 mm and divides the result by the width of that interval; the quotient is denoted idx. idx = 1.08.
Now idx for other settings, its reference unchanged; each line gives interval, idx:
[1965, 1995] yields 1.07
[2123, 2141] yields 1.07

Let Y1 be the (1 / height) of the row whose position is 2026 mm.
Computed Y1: 0.75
